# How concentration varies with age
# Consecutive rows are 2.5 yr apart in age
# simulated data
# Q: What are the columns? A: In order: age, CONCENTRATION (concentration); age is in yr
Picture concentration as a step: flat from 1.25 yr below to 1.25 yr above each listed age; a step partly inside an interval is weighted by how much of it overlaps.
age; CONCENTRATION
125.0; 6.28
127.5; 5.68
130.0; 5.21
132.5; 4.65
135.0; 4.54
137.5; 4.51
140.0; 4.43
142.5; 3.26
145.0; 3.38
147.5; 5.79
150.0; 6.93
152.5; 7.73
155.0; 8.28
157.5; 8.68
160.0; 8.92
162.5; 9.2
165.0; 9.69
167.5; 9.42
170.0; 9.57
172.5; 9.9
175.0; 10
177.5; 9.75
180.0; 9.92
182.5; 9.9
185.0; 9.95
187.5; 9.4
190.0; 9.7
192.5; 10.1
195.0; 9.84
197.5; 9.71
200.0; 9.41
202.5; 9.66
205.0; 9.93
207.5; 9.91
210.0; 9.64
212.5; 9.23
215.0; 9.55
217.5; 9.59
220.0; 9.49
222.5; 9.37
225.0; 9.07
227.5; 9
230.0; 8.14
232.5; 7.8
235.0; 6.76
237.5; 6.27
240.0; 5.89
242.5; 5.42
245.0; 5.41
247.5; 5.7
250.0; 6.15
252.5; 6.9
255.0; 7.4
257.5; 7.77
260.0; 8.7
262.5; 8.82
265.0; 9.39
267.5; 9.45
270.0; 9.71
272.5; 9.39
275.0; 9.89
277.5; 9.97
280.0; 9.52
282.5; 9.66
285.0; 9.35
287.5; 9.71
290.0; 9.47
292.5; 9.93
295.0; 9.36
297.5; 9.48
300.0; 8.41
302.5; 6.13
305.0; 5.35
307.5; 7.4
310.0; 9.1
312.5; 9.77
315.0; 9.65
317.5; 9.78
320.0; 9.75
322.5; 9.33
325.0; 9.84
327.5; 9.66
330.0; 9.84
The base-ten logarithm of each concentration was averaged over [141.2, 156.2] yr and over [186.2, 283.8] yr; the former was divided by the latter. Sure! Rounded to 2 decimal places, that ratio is 0.80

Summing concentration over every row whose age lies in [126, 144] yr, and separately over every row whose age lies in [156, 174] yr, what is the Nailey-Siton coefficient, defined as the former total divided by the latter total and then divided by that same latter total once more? 0.0076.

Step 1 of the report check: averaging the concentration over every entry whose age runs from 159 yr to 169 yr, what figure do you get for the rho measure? 9.3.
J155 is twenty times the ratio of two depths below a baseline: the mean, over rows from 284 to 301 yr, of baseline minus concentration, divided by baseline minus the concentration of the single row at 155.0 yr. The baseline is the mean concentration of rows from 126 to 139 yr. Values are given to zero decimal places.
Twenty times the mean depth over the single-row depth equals 27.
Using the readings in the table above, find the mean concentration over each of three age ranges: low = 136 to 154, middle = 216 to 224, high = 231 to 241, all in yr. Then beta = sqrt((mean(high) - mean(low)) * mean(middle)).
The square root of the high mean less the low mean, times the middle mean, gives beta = 3.8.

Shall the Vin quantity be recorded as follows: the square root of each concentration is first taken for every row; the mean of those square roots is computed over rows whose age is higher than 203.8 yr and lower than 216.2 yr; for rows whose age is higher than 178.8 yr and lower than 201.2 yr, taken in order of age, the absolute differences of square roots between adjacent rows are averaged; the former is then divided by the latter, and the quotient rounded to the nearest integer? 77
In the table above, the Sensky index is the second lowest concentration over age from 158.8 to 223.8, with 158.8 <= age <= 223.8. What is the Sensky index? 9.2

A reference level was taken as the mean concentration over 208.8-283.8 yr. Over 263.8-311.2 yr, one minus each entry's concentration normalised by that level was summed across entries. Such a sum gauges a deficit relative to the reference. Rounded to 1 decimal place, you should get -1.6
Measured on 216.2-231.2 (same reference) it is -0.6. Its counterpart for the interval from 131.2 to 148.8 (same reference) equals 3.3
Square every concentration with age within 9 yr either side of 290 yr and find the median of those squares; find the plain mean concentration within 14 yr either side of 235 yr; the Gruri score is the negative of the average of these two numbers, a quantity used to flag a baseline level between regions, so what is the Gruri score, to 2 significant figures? -49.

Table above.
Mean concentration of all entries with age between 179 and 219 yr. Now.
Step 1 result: 9.7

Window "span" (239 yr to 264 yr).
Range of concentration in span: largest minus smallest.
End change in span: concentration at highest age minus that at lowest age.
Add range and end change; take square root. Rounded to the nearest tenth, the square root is 2.5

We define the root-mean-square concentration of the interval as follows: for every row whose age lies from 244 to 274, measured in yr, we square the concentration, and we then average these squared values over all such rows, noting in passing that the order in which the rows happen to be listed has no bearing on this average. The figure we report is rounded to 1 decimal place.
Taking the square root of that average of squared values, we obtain 8.0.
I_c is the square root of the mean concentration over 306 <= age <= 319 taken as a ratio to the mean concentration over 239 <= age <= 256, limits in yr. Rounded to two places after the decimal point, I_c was 1.22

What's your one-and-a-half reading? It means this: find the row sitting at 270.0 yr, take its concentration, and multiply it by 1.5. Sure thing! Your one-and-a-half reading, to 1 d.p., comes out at 14.6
